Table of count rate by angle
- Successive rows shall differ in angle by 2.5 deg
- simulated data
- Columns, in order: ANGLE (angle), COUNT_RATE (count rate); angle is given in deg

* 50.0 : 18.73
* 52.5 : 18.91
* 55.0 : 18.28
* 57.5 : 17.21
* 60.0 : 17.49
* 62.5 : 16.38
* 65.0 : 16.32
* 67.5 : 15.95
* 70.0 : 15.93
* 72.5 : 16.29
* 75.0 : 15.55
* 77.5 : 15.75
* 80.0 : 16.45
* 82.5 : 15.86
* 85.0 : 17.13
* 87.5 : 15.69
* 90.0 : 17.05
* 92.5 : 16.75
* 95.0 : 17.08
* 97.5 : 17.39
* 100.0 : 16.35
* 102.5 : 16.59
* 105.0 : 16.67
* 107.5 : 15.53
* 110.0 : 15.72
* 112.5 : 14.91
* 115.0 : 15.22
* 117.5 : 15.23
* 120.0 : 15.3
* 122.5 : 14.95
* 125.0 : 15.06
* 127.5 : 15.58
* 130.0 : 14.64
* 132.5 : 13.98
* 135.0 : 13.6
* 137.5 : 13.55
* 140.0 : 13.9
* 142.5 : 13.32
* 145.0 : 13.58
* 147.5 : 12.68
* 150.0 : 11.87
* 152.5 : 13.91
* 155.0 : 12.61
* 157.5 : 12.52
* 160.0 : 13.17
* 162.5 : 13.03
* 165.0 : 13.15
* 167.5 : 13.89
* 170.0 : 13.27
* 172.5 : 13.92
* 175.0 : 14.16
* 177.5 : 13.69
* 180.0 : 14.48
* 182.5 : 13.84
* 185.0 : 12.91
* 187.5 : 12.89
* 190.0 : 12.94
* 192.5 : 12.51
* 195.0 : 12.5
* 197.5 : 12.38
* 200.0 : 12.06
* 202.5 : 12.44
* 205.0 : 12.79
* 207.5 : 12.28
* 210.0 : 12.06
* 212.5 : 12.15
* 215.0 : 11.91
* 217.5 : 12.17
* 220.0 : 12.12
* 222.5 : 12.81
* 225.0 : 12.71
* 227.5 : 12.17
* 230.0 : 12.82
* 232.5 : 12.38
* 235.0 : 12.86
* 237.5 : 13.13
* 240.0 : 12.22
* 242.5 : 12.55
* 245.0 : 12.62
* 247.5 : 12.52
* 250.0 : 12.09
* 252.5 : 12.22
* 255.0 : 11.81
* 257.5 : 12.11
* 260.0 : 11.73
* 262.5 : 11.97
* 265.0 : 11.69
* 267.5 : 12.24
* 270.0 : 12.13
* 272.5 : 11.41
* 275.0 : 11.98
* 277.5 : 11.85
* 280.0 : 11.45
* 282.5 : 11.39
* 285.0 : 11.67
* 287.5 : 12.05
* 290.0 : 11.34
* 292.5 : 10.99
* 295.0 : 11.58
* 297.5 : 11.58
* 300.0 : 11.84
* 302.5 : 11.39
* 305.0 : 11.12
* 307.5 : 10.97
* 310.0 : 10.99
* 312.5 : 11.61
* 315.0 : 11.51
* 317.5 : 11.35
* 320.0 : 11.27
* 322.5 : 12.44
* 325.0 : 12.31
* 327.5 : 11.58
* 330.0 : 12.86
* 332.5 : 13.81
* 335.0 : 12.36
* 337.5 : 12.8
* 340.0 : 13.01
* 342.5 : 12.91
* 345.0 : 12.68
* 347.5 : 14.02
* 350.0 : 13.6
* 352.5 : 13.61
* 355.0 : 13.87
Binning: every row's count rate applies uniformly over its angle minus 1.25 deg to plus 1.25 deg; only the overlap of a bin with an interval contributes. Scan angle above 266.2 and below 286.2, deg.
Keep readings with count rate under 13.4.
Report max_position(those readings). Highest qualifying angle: 285.0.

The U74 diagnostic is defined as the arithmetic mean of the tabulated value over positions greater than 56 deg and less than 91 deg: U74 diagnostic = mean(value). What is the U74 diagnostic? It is 16.4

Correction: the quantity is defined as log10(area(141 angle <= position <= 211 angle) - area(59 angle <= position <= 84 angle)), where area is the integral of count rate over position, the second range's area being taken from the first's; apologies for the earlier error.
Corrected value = 2.71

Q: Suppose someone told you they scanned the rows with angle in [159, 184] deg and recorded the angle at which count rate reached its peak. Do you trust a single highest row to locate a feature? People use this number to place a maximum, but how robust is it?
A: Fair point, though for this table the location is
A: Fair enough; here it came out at 180.0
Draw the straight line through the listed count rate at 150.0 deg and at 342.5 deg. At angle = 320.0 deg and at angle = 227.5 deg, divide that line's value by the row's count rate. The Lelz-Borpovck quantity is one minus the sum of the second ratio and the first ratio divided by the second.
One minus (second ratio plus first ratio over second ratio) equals -1.134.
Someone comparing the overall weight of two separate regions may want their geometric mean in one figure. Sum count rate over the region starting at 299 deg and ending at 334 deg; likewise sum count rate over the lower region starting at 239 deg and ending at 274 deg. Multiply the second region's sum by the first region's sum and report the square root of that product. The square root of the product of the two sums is 167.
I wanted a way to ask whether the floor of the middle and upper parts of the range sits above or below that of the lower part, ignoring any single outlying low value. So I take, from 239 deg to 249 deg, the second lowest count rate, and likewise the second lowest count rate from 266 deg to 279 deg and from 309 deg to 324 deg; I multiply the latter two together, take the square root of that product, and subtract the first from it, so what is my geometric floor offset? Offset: -1.0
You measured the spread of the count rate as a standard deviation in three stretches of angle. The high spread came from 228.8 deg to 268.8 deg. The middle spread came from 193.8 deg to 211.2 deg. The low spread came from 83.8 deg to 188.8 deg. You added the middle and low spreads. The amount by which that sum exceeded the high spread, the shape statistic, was 1.3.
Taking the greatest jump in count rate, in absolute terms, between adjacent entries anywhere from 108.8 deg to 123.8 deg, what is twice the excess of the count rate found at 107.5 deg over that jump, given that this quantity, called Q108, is 29.4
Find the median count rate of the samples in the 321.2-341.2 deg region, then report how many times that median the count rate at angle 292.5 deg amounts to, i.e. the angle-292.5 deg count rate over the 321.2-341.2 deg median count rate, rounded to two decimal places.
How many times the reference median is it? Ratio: 0.87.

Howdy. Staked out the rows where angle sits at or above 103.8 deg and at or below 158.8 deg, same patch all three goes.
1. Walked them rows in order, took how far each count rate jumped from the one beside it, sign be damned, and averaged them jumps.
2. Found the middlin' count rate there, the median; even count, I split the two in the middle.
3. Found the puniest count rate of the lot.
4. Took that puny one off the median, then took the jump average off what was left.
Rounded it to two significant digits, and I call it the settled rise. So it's 1.9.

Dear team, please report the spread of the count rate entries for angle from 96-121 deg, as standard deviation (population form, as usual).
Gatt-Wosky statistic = 0.8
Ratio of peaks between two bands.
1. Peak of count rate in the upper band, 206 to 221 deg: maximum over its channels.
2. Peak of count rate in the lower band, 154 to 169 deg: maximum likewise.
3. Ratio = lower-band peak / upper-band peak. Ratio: 1.13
